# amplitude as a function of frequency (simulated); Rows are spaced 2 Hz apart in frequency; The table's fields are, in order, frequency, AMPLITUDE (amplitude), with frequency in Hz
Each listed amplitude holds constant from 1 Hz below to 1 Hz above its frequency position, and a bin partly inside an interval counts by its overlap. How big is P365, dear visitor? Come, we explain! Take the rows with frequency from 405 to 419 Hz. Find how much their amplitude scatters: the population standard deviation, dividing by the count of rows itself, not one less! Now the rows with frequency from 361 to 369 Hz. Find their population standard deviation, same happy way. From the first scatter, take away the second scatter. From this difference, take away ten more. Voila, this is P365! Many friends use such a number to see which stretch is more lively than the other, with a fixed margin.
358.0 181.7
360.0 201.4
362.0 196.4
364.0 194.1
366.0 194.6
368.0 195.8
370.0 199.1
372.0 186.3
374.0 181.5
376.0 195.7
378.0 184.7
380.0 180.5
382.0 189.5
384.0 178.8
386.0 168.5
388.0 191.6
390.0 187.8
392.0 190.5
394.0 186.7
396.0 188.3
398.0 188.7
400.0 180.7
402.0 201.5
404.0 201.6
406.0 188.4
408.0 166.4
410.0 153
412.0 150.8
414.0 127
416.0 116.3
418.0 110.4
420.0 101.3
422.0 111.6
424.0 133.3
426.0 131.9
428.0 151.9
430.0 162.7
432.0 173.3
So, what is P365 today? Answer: 15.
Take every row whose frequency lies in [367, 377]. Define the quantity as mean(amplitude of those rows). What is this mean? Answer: 192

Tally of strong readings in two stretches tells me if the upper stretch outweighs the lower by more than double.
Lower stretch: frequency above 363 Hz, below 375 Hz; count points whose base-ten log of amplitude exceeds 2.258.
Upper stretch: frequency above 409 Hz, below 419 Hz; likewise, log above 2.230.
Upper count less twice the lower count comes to -12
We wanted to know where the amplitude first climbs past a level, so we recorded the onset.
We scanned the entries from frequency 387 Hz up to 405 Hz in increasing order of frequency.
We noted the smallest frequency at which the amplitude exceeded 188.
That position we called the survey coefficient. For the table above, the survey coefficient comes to 388.0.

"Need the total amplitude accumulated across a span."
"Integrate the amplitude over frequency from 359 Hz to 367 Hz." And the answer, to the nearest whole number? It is 1573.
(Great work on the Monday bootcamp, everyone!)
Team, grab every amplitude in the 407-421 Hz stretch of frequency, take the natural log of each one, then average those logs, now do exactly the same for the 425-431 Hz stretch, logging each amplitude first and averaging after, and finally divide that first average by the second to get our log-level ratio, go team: 0.97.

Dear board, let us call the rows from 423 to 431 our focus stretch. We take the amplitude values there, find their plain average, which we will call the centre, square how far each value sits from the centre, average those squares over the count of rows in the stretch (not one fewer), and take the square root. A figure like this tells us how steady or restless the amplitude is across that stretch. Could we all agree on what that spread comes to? 13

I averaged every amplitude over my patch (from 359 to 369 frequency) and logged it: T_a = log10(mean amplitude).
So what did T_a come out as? 2.29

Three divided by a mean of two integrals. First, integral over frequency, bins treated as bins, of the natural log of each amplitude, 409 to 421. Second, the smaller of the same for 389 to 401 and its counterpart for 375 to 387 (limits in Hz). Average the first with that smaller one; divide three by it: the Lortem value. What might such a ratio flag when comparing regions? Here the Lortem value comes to 0.0498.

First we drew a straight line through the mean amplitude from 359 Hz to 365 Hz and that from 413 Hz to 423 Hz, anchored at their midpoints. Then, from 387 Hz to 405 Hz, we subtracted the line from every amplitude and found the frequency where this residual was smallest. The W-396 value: 390.0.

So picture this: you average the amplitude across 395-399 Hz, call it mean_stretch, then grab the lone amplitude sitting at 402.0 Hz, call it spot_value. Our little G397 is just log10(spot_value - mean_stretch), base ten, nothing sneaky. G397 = 1.1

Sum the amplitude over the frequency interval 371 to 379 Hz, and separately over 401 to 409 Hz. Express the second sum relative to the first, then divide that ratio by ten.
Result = 0.10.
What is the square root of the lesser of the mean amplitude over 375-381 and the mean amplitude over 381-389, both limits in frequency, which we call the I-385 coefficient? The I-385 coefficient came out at 13.5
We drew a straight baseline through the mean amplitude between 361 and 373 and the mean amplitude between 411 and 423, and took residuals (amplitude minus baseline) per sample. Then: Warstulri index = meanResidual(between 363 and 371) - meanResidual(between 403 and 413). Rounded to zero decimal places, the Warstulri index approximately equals -37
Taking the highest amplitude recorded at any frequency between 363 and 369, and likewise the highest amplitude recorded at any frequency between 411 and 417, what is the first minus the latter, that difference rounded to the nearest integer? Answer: 45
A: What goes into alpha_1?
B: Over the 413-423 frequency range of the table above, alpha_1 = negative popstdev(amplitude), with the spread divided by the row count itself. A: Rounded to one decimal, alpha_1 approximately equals -8.4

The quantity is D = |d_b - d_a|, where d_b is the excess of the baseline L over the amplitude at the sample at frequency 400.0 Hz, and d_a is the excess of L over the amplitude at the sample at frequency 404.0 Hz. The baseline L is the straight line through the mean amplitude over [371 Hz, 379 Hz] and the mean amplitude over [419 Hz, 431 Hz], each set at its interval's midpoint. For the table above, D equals 25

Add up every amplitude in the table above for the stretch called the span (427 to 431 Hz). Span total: 315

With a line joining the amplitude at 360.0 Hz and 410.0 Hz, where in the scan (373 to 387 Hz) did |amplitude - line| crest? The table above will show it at 376.0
